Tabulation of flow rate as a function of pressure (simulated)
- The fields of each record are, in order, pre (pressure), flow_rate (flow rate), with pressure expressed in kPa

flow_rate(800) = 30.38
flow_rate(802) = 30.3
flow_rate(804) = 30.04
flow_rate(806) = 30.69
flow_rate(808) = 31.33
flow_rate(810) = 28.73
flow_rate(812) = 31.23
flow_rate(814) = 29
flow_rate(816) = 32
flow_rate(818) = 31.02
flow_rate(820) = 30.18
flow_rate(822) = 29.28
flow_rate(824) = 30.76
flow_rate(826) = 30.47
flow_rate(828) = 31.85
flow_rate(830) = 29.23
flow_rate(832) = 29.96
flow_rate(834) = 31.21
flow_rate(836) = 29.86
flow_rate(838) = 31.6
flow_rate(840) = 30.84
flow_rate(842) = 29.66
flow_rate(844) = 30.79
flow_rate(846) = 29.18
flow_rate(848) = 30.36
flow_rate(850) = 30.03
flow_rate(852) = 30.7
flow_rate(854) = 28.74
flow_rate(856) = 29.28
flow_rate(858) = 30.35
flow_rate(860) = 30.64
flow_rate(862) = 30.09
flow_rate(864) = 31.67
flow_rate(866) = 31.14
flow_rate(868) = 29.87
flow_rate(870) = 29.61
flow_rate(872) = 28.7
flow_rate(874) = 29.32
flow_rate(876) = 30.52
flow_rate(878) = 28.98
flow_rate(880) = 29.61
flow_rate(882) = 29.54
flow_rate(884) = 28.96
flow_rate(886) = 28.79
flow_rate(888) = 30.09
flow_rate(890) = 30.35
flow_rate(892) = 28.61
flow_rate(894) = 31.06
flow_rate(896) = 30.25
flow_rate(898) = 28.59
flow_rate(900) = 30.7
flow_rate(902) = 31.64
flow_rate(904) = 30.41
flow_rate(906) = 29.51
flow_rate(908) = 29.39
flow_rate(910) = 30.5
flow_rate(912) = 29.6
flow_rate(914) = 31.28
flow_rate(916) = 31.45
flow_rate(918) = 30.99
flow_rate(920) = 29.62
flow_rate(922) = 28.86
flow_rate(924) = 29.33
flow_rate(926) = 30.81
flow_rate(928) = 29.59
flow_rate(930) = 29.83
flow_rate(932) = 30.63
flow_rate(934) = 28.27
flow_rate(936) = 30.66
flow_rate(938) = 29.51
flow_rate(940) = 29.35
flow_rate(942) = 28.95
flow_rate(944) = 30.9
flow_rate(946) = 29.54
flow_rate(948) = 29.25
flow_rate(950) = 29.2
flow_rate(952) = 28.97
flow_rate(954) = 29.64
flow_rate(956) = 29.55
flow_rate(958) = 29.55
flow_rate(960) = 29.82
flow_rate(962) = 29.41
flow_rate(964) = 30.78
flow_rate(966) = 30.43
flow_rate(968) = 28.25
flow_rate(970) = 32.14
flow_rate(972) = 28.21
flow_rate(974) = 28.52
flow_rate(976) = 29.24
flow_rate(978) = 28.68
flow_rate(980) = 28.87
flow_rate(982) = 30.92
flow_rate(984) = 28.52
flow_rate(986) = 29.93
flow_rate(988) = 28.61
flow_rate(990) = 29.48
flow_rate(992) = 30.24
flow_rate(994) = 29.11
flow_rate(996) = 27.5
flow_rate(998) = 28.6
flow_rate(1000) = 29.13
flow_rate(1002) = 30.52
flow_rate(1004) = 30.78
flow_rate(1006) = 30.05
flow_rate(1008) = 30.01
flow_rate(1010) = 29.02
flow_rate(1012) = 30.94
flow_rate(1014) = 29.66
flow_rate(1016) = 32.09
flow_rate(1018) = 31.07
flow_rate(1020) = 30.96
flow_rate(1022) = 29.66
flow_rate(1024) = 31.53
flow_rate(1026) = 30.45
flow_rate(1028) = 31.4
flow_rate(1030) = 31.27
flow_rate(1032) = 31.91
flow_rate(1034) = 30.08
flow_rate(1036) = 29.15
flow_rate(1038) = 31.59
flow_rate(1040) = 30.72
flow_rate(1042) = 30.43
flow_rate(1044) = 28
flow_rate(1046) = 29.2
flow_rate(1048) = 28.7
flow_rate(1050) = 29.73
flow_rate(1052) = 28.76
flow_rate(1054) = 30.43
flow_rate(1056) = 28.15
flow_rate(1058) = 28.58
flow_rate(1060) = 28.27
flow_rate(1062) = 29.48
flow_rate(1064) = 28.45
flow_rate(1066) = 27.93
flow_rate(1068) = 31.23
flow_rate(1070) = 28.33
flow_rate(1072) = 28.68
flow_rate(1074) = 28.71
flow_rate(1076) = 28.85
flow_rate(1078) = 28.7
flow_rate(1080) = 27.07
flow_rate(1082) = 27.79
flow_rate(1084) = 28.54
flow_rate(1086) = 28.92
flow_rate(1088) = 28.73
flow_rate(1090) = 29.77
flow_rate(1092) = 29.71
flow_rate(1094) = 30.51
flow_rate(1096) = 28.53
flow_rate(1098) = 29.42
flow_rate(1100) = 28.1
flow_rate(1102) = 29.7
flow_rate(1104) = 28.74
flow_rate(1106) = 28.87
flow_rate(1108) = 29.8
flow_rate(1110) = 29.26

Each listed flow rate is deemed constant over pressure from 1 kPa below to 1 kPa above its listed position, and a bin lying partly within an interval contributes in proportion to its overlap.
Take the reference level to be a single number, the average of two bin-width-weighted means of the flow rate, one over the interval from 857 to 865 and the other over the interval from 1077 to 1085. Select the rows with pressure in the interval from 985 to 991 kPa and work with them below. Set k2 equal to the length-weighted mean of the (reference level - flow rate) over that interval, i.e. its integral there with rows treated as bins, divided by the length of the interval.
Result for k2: 0.0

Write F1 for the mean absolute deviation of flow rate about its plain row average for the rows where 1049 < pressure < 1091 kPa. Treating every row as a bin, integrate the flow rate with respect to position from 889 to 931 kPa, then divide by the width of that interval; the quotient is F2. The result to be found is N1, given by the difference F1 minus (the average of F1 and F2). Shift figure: -14.74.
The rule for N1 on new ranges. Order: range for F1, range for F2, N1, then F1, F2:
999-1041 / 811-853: -14.84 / 0.76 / 30.4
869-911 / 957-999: -14.32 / 0.72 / 29.4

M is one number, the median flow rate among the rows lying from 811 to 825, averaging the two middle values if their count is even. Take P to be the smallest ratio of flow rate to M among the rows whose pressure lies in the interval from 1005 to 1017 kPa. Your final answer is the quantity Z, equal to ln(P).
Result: -0.0582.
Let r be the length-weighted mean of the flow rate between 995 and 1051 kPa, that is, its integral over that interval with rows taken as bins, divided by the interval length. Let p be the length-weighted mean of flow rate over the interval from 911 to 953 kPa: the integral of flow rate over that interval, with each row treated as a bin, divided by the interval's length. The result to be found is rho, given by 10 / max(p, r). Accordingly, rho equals 0.332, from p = 29.8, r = 30.1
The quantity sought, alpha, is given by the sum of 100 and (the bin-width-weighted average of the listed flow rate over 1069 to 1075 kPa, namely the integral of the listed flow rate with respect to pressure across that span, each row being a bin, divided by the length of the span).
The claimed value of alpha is 128.6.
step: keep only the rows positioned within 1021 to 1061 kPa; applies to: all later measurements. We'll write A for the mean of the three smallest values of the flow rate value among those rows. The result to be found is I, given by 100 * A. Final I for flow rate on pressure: 2814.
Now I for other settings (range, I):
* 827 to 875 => 2887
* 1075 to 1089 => 2780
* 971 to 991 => 2842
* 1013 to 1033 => 2992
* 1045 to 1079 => 2812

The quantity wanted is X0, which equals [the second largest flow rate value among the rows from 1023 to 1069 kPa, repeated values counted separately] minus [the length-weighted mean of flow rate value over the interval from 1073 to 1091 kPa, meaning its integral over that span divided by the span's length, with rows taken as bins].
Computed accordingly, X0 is 3.0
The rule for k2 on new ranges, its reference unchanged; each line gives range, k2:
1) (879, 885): 0.0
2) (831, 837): -1.0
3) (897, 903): -1.0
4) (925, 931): -0.7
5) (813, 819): -1.3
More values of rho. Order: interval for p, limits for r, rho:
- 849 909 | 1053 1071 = 0.334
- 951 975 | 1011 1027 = 0.325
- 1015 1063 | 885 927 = 0.332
